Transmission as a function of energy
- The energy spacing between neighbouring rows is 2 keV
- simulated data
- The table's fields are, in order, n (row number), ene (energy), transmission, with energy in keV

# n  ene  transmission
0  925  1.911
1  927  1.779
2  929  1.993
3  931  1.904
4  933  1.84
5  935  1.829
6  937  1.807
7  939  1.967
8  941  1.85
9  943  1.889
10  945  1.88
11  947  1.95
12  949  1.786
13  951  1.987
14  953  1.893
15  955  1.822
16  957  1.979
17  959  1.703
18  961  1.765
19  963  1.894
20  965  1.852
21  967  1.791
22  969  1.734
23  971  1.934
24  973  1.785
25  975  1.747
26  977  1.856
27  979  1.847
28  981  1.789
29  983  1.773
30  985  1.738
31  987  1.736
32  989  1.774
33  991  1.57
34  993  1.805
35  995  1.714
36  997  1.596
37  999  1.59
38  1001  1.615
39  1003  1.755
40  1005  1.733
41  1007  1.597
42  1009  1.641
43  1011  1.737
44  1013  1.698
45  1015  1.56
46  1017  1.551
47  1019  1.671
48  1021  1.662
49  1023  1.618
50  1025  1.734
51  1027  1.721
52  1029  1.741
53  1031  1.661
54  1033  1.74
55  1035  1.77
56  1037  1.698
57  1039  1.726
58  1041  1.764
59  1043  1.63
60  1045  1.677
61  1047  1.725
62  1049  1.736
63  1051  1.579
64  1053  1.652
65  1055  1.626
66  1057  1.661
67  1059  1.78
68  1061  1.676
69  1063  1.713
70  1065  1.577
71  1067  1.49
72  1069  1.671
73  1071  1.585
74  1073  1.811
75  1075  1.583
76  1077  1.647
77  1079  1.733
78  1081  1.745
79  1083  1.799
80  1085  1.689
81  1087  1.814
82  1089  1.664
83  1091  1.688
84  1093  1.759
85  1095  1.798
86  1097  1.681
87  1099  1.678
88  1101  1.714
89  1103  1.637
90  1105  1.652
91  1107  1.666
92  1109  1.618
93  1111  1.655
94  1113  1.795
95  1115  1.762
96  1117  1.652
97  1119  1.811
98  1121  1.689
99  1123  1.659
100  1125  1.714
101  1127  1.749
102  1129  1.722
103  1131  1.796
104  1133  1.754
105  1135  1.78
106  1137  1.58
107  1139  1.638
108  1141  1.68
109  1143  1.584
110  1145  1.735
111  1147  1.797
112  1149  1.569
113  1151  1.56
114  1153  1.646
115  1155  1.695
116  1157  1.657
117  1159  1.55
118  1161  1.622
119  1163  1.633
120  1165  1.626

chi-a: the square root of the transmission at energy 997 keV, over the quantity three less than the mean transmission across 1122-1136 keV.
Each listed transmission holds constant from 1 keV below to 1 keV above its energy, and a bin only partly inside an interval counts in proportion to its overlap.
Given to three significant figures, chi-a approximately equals -1.00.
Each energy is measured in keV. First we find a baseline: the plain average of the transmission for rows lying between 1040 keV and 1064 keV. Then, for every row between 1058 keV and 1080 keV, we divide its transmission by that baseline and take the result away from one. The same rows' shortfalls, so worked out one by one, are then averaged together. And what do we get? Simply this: 0.01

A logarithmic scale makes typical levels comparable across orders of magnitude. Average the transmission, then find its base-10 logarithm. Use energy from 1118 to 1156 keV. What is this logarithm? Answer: 0.229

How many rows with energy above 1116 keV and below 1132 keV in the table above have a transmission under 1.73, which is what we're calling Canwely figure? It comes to 5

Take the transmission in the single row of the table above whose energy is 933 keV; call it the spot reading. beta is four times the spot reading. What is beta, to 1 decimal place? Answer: 7.4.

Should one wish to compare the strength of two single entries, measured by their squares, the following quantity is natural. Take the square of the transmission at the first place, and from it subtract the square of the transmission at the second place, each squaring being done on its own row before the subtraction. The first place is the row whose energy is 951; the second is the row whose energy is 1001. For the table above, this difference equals 1.3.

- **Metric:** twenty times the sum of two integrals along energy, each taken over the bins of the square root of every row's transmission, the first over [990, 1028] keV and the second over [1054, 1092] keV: 1965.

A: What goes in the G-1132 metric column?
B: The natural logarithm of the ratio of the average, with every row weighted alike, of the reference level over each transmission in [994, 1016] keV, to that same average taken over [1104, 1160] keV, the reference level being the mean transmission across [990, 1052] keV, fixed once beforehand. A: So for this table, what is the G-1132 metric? 0.016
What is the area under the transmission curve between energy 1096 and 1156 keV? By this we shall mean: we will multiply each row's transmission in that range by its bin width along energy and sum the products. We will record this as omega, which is 101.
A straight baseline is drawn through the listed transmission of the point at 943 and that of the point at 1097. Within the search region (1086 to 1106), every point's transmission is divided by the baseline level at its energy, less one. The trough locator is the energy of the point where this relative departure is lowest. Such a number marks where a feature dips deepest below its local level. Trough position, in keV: 1103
